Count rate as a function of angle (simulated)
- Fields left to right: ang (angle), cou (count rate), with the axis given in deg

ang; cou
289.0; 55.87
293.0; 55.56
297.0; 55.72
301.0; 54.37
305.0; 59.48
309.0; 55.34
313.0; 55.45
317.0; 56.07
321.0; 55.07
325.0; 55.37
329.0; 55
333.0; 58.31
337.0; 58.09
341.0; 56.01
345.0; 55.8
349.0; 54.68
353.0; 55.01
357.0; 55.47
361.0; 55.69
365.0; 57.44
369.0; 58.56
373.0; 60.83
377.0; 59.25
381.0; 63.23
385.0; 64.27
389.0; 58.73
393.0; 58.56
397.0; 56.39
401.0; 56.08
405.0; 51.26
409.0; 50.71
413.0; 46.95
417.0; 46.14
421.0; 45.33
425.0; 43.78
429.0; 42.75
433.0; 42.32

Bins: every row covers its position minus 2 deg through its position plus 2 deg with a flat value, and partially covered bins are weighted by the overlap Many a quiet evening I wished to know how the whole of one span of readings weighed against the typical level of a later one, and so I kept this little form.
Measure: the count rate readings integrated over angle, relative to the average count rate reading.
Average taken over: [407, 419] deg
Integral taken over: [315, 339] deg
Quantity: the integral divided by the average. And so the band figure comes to 28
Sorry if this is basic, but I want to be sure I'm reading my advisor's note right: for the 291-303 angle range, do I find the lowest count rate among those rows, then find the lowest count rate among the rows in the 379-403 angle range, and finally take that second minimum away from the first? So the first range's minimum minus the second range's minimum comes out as -2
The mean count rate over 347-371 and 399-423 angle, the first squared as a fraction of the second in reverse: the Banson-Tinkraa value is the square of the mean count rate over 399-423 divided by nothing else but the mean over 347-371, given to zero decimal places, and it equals 43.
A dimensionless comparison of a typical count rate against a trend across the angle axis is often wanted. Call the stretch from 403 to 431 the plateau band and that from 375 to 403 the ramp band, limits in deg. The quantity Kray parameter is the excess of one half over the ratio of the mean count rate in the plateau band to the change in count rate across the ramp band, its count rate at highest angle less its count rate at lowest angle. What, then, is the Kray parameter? 15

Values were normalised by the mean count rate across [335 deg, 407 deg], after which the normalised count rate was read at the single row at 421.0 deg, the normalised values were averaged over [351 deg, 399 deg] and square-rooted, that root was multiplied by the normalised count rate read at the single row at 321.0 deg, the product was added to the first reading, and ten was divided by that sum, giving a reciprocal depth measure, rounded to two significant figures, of 5.7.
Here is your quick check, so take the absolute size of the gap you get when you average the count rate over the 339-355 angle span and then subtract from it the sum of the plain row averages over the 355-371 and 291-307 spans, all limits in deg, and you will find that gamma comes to 58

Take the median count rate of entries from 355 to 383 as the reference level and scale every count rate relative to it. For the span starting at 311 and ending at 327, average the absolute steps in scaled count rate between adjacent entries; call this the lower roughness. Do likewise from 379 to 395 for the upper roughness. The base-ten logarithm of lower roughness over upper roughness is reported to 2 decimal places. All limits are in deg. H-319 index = -0.55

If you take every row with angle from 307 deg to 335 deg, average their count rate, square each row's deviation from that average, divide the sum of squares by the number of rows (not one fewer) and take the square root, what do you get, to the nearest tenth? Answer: 1.1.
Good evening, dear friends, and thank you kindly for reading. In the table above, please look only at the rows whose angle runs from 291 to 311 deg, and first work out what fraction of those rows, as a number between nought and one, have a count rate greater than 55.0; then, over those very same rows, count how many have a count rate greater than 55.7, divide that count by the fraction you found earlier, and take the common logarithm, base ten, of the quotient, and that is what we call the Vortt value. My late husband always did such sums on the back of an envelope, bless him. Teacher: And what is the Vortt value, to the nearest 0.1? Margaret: 0.4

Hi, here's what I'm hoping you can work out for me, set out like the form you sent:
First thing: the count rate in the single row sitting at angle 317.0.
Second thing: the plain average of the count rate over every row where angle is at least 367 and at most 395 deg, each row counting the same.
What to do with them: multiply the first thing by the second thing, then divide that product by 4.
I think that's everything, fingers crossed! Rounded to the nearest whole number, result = 848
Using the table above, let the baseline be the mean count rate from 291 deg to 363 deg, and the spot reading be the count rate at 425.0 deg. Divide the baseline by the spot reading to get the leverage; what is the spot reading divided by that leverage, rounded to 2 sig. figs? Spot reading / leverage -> 34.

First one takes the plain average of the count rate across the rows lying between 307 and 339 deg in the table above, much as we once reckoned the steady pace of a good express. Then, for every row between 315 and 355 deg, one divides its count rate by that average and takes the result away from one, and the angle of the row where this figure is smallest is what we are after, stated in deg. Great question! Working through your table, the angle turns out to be 333.0 deg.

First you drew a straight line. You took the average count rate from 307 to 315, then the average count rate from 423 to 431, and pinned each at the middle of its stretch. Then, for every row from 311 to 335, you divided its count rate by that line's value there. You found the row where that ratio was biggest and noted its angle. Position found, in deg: 333.0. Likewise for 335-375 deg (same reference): 373.0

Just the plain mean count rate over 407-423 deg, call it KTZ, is 47.3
